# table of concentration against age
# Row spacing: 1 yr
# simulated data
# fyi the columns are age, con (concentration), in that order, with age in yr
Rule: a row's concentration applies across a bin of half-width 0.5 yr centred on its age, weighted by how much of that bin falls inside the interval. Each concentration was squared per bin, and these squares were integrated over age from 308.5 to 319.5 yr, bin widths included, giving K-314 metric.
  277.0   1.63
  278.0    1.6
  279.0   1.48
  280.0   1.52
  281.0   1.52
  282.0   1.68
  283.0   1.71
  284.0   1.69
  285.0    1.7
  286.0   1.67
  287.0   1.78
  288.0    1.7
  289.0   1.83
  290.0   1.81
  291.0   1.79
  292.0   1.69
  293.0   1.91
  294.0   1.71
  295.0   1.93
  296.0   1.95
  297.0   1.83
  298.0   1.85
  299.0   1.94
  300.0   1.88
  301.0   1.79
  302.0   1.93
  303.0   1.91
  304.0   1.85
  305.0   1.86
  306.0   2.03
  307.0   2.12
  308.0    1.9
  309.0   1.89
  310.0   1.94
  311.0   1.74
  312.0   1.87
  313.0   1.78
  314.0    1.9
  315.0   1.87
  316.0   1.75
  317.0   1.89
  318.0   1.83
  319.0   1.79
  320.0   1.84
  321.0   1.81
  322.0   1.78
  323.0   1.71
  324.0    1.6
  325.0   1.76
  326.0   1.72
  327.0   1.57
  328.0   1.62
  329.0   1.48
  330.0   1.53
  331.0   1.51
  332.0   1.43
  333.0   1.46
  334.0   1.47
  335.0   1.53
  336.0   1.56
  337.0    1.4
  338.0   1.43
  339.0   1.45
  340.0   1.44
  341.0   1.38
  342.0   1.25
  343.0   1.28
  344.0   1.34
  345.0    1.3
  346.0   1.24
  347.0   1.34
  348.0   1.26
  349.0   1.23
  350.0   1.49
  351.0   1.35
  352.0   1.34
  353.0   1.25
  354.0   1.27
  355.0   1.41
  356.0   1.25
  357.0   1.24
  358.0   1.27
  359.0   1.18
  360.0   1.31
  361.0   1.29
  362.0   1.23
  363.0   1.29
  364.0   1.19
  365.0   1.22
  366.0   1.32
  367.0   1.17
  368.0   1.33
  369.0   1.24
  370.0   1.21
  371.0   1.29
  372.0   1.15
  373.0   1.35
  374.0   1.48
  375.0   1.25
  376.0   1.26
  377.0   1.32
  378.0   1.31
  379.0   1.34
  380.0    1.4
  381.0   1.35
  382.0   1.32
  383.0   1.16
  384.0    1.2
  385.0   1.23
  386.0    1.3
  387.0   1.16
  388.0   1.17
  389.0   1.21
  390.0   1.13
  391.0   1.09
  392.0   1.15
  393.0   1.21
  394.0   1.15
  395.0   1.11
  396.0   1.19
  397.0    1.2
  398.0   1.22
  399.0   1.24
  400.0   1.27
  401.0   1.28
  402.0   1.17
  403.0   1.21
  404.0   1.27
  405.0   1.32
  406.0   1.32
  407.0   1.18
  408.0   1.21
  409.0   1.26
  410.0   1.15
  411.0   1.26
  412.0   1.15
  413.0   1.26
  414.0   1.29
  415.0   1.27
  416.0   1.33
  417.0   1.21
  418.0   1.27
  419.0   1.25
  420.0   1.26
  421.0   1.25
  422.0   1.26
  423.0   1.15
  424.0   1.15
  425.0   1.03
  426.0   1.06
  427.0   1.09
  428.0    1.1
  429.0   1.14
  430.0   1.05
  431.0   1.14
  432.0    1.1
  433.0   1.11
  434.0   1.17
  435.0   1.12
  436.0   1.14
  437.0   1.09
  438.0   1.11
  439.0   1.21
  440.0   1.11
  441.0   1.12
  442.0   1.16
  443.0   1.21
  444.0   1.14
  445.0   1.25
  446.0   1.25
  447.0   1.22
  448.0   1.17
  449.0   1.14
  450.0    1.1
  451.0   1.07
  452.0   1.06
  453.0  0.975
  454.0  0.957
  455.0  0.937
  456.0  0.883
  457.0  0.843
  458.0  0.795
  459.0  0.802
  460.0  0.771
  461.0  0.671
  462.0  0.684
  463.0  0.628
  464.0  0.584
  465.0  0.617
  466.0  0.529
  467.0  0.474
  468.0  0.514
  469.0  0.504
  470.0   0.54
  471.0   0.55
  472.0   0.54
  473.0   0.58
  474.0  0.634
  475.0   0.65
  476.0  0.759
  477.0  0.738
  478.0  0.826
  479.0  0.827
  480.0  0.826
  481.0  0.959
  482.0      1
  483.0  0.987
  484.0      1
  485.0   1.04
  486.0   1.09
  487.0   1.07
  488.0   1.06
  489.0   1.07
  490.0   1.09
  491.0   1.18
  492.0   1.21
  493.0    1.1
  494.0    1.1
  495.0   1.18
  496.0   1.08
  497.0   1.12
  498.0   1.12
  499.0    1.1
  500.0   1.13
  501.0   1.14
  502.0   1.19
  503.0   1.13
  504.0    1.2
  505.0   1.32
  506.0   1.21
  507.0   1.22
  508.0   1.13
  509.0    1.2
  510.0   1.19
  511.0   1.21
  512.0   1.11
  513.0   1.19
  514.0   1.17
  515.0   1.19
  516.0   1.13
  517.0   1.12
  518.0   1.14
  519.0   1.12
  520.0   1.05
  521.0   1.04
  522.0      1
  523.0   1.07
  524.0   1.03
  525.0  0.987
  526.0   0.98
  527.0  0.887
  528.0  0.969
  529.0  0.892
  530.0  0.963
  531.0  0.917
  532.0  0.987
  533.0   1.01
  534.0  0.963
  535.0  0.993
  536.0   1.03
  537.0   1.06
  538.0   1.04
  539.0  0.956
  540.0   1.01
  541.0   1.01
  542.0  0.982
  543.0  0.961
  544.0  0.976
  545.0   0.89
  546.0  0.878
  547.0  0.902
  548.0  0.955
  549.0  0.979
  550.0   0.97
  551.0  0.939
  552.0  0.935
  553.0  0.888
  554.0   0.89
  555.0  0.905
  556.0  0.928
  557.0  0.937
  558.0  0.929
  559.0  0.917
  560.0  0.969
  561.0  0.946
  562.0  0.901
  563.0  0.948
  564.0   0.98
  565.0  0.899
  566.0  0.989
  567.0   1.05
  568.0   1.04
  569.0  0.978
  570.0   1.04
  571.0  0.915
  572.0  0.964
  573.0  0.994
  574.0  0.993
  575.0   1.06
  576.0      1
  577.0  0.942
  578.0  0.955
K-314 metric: 37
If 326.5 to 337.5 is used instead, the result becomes 25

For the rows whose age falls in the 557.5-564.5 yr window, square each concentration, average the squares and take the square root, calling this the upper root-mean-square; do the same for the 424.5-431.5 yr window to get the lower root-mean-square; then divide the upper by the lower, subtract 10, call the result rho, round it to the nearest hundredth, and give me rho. -9.13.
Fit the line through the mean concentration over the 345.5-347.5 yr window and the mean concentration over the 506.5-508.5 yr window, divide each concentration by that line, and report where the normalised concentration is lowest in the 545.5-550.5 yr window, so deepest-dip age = 546.0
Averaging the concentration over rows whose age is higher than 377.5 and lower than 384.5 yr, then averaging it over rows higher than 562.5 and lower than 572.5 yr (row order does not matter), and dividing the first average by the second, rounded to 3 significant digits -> 1.32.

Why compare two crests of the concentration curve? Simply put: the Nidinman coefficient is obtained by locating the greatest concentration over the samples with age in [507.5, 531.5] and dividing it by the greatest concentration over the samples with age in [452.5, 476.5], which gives 1.2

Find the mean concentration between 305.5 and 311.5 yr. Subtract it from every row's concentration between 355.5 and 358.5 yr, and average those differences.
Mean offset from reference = -0.68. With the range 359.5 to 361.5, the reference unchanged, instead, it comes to -0.64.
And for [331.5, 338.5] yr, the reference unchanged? -0.47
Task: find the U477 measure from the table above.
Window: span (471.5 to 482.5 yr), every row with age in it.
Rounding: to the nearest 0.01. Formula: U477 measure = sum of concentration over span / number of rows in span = 0.76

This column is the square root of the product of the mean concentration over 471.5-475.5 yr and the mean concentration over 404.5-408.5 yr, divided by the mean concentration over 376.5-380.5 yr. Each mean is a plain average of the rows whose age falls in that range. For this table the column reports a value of 0.65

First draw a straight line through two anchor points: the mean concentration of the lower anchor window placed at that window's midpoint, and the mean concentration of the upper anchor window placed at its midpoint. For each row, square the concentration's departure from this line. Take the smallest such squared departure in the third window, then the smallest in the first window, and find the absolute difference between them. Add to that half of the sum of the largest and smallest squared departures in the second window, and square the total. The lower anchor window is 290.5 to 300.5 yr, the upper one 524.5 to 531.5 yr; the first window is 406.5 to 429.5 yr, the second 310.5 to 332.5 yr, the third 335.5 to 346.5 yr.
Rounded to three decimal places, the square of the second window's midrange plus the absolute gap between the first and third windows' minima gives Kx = 0.003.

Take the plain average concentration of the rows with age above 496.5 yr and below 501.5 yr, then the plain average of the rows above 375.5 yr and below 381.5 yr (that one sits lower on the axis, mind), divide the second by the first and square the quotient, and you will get 1.4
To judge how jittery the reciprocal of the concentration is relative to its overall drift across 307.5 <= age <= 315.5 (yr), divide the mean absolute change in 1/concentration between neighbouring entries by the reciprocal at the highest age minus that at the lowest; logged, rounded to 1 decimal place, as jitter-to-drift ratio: 3.2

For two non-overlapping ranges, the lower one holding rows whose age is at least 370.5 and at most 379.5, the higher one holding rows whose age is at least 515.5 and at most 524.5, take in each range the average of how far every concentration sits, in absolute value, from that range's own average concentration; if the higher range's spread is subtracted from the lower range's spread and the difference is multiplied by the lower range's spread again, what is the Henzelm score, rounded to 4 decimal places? 0.0010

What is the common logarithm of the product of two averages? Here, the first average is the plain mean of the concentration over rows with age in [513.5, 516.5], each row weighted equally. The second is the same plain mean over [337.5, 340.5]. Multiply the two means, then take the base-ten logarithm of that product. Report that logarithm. 0.22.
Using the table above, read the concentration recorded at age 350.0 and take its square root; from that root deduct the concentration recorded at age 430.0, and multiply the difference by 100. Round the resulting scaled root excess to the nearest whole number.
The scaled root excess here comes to 17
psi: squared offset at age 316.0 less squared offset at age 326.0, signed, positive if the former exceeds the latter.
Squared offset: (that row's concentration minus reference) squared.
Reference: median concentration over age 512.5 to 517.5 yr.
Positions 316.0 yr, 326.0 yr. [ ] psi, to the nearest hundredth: 0.03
